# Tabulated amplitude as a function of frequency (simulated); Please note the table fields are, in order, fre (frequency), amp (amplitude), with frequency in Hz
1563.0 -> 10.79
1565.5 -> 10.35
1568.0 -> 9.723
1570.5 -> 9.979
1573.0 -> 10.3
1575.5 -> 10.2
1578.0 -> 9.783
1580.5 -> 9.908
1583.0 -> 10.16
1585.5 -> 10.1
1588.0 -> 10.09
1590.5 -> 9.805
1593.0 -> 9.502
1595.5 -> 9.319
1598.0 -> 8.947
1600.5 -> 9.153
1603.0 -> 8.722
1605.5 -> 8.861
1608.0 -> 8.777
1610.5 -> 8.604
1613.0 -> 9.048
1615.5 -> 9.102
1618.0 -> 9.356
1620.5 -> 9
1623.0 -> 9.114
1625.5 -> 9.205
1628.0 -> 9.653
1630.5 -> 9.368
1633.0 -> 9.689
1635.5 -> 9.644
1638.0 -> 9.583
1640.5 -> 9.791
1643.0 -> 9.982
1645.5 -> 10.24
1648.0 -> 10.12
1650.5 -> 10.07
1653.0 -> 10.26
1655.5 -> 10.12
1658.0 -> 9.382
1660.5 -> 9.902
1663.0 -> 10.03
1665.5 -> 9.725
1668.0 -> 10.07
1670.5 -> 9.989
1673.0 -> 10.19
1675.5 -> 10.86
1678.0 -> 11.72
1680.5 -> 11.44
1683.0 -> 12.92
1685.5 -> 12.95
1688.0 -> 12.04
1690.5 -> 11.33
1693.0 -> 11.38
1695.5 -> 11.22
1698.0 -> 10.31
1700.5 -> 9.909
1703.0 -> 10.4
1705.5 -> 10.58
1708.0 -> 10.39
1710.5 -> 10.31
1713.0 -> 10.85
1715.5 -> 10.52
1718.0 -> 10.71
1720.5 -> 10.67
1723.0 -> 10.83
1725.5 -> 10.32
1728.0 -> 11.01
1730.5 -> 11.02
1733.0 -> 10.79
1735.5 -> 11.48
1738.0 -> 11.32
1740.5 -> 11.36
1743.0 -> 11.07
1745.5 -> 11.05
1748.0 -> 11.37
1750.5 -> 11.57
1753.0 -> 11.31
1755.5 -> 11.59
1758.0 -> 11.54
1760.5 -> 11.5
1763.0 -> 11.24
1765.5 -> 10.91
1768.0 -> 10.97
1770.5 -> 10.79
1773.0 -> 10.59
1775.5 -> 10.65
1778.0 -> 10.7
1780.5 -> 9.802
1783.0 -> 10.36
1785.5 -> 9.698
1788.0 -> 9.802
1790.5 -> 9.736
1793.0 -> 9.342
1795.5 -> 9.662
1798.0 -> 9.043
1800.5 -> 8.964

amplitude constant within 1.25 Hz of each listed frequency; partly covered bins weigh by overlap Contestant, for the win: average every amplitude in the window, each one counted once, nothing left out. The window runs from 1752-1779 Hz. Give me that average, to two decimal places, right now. 11.07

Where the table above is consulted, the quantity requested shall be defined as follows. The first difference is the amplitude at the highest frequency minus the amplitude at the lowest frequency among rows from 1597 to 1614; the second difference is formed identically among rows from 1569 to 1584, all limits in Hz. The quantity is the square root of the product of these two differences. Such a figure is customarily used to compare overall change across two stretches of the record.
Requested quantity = 0.1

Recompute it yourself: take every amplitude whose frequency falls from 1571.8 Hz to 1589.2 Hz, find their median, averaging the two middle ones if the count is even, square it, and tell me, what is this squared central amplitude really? 102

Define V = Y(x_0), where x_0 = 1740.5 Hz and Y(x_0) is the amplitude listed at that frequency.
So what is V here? 11.36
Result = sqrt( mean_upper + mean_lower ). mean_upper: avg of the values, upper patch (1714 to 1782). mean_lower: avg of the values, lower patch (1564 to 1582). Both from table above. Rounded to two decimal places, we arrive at 4.59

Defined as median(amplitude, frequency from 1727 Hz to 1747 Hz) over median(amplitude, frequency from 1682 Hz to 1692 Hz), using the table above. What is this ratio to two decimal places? 0.89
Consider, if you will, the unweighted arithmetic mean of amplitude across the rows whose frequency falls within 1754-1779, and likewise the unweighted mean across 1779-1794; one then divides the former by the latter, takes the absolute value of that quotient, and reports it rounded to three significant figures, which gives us 1.13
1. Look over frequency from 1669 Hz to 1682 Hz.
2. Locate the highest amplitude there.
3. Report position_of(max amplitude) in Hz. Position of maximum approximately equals 1678.0 Hz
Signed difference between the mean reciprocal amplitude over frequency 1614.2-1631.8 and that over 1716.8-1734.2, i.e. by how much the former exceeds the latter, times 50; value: 0.8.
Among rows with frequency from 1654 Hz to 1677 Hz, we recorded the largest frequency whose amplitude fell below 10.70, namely 1673.0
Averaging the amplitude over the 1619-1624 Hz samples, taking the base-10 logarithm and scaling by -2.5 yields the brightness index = -2.39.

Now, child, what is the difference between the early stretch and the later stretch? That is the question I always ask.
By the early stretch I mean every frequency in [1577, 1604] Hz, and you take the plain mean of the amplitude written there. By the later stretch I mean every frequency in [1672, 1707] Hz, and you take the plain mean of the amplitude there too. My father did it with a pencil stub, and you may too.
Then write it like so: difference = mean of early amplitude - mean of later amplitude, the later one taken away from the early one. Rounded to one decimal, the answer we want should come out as -1.6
